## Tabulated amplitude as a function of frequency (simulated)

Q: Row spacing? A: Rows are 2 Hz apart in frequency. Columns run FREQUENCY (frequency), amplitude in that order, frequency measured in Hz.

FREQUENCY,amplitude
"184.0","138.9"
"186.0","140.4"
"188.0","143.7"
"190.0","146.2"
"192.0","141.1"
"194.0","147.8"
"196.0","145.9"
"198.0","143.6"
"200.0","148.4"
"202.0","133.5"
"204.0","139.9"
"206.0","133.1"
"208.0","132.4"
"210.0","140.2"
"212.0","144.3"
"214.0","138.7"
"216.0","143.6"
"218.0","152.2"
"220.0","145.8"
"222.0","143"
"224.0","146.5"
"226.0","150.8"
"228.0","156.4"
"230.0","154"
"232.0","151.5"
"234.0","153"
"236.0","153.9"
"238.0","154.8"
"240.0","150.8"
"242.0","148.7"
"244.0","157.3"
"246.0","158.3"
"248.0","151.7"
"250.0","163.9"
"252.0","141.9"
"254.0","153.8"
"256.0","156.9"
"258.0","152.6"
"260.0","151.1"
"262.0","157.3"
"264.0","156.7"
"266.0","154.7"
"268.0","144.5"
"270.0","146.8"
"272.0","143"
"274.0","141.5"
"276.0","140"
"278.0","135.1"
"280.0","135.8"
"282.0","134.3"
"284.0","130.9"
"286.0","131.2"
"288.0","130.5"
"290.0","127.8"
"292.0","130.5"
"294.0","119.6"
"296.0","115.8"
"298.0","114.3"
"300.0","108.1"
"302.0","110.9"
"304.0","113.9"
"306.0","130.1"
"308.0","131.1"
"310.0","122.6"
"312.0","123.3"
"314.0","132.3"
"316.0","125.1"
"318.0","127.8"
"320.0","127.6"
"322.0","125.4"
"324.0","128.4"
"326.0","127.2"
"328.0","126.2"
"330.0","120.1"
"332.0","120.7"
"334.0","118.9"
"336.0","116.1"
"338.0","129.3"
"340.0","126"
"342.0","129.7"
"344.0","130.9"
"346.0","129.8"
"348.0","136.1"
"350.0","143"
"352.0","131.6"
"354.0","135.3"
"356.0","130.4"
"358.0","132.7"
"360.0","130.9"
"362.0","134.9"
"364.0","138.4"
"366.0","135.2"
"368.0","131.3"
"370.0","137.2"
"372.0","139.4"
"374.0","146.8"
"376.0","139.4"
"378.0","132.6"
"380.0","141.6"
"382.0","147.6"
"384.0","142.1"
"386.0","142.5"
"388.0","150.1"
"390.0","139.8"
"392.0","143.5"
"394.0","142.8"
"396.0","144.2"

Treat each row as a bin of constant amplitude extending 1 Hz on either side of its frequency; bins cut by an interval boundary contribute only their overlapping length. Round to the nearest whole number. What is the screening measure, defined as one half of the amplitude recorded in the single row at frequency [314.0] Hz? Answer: 66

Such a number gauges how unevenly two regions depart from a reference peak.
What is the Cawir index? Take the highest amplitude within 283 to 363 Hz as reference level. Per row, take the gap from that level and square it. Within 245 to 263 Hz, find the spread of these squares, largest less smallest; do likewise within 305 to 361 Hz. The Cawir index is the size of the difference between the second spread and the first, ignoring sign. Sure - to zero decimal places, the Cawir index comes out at 288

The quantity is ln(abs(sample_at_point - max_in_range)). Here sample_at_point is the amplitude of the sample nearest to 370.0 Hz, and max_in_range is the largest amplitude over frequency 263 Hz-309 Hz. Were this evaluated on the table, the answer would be 2.97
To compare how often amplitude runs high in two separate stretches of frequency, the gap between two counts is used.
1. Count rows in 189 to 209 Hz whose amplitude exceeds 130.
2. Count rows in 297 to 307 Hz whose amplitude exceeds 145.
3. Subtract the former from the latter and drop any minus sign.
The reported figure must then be 10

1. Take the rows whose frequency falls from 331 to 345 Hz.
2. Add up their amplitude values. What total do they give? 872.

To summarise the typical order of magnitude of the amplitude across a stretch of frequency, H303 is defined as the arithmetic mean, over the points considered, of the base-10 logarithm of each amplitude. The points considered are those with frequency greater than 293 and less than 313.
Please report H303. 2.07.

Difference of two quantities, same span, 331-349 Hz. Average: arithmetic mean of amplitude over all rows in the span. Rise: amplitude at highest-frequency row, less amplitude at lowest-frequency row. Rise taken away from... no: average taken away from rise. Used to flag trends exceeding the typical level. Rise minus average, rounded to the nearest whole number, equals -111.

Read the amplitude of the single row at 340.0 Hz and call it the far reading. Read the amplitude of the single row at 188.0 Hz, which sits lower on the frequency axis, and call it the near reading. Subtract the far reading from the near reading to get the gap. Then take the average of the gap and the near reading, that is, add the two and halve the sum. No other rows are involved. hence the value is 81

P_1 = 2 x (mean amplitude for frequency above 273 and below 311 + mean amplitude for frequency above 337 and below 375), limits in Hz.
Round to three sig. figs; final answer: 521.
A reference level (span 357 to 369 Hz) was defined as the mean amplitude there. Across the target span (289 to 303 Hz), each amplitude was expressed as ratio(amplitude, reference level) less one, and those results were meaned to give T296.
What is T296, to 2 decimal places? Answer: -0.12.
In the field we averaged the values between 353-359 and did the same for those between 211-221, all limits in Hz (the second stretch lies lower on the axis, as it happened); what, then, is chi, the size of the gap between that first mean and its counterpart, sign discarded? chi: 12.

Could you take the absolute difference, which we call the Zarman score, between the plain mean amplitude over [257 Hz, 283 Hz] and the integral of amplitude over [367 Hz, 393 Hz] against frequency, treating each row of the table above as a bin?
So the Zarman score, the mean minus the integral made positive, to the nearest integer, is 3522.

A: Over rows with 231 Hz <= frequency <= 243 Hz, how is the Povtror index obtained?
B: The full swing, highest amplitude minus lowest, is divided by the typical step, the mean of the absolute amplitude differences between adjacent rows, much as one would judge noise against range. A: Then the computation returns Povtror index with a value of 3.2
